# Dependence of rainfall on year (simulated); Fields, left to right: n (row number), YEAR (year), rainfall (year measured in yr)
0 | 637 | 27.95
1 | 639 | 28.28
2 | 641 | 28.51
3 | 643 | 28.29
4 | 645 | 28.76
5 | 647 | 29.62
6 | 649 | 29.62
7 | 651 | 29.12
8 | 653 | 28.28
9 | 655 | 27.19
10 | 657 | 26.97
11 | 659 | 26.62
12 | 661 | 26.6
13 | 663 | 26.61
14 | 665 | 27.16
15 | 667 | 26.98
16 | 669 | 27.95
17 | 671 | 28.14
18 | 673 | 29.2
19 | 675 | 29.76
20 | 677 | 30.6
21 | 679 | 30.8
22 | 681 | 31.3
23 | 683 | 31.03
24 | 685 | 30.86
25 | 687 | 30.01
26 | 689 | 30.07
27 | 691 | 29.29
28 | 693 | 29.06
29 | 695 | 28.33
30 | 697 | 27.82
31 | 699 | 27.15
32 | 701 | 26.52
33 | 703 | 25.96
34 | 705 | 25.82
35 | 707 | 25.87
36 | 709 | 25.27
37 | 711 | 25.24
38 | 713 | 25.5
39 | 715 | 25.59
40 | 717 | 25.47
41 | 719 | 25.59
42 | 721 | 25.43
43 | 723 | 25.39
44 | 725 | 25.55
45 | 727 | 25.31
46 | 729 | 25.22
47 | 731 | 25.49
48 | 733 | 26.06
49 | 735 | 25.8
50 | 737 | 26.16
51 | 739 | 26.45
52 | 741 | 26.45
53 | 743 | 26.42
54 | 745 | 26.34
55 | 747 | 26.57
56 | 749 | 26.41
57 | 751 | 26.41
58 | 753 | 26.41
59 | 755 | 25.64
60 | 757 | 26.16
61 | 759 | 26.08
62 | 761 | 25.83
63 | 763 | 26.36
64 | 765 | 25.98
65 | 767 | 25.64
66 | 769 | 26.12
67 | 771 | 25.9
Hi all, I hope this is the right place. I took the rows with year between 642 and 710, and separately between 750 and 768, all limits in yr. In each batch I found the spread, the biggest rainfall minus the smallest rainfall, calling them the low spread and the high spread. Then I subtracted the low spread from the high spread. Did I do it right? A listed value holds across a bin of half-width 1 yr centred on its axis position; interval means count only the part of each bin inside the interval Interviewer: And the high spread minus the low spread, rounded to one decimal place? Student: -5.3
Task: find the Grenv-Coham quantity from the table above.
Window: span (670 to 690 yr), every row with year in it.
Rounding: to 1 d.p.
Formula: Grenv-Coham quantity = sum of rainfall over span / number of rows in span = 30.2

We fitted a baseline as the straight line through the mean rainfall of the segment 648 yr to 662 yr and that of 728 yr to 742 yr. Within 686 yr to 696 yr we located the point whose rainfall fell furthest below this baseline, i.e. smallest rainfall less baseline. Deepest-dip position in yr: 695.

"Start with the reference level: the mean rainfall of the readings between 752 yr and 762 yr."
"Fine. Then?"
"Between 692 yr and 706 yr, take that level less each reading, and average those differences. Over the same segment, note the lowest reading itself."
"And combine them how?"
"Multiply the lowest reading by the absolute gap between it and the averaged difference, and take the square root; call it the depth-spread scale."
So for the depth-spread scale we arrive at 26.4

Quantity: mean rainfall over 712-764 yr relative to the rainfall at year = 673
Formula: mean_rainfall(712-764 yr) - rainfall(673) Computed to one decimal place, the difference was -3.3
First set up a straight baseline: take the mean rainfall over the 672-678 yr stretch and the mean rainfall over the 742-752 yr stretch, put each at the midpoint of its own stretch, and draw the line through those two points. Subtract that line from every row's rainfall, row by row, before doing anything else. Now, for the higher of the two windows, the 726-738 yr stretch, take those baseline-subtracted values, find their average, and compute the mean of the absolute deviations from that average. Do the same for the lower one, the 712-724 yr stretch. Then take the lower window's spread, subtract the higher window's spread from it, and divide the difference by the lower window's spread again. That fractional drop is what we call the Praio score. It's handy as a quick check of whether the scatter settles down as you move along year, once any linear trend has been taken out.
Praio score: -3.0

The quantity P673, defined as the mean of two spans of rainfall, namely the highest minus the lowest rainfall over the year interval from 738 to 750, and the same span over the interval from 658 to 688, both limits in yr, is 2.5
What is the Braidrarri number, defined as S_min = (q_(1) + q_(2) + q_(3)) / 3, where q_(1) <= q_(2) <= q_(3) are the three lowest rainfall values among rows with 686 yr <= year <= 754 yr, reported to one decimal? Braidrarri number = 25.2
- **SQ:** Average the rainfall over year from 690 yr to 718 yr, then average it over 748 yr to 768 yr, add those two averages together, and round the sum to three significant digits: 52.7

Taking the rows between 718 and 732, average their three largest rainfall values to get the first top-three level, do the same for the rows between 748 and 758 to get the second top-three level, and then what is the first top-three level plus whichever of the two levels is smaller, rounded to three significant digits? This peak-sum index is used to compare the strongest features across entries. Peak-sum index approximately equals 51.1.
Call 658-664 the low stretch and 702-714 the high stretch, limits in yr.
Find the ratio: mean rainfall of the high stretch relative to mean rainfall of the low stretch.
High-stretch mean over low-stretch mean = 0.96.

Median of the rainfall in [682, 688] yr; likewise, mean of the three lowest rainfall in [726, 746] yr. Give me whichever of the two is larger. 31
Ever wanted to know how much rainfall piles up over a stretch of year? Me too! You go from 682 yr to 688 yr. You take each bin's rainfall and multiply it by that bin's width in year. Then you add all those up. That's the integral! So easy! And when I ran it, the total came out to 184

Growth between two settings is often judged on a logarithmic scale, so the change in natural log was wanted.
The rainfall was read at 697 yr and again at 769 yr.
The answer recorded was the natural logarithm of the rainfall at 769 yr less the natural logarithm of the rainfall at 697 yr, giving -0.06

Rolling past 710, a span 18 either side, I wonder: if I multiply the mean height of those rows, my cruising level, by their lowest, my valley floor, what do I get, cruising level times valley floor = 660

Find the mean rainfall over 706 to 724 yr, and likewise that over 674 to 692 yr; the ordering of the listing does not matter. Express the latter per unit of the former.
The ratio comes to 1.19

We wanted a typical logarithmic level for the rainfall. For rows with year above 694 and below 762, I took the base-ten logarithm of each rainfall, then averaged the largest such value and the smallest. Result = 1.43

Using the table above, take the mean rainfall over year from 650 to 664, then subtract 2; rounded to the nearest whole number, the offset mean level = 25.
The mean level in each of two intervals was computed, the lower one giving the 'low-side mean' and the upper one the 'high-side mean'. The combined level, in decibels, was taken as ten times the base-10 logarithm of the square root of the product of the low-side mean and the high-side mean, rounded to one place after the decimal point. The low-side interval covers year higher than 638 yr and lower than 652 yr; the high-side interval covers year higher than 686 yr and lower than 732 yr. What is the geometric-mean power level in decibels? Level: 14.4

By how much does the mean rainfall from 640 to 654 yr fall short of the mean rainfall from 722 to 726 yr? -3.4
